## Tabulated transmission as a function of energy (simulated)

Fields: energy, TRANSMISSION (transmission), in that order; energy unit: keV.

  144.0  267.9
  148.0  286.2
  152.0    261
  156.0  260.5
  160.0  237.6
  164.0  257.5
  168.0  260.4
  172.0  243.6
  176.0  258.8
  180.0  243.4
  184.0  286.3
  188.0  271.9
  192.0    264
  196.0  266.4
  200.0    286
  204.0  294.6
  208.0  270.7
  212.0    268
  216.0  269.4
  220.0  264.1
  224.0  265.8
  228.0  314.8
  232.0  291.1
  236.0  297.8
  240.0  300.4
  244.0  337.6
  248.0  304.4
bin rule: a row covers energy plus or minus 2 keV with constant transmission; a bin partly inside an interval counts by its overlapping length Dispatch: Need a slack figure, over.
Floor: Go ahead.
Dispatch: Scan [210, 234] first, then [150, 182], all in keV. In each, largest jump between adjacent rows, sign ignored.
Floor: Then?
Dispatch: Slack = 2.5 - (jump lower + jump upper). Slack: -69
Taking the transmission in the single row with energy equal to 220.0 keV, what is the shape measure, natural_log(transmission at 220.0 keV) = 5.576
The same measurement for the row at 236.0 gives 5.696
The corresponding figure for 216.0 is 5.596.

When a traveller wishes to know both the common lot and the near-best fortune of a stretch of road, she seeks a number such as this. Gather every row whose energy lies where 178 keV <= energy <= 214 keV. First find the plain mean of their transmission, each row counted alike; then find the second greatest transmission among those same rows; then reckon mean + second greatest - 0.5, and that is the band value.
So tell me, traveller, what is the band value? 558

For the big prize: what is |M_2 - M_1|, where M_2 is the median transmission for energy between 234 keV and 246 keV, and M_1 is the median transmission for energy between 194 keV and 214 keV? 30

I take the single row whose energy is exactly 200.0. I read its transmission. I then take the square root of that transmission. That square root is 16.9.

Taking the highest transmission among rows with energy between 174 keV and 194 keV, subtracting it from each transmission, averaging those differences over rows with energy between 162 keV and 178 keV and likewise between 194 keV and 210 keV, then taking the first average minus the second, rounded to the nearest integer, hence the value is -24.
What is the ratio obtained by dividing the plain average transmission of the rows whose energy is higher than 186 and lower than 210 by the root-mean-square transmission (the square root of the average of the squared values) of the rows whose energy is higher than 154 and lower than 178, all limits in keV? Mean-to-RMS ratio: 1.09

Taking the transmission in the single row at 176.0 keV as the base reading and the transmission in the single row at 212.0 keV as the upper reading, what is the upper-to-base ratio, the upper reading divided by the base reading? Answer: 1.04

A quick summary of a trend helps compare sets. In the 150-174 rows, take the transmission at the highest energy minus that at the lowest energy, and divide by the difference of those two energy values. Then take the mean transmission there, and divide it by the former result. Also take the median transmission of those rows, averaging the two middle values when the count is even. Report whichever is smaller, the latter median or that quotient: -291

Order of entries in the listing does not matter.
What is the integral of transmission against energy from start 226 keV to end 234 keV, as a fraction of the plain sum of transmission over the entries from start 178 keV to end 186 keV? 4.58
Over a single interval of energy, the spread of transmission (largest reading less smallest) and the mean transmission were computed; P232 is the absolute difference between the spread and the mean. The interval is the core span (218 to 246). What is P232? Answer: 222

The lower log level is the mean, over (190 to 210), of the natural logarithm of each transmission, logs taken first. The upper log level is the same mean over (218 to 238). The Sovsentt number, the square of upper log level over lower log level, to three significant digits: 1.01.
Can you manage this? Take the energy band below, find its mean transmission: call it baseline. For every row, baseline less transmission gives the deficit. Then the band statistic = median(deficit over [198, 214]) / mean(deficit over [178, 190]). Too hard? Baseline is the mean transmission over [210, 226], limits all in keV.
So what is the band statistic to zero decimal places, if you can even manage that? 31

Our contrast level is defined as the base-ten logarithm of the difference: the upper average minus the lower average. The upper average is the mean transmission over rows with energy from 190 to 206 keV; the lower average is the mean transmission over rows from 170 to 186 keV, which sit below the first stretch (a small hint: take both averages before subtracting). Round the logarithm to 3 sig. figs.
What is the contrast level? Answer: 1.30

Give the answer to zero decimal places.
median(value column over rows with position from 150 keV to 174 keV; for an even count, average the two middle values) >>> 259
